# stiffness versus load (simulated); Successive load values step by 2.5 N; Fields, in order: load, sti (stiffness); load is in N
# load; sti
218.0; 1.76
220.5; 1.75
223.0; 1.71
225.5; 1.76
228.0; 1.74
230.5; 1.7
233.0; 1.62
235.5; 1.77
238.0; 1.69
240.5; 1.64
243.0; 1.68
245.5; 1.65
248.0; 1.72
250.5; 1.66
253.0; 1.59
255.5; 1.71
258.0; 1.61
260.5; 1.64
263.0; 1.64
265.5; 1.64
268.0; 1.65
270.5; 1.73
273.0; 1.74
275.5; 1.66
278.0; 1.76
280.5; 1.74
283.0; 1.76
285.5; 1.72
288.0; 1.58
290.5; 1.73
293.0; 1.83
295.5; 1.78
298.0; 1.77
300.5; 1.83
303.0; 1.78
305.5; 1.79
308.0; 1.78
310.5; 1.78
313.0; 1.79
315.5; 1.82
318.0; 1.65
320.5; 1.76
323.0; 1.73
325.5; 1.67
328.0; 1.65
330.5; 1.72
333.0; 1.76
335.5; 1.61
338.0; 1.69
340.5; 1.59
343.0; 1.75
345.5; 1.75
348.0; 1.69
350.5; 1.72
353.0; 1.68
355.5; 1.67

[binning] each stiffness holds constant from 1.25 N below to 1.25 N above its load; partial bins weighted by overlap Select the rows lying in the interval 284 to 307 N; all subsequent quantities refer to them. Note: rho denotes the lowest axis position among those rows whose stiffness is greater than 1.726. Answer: 290.5 N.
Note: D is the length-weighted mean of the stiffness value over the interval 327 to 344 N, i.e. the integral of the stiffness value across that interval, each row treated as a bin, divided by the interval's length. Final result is 1.68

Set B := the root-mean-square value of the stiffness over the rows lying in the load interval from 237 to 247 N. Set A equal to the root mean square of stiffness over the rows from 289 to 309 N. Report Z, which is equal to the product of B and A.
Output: 2.97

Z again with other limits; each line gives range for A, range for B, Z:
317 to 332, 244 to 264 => 2.81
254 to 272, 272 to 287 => 2.87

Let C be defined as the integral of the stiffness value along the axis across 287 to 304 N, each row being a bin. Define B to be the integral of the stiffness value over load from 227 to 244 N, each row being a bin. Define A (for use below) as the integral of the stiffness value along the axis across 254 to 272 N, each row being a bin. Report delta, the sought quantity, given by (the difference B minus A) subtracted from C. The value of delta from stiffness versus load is 31.0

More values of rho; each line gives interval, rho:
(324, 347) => 333.0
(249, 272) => 270.5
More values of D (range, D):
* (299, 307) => 1.80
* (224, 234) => 1.71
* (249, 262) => 1.64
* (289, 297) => 1.77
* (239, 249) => 1.67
